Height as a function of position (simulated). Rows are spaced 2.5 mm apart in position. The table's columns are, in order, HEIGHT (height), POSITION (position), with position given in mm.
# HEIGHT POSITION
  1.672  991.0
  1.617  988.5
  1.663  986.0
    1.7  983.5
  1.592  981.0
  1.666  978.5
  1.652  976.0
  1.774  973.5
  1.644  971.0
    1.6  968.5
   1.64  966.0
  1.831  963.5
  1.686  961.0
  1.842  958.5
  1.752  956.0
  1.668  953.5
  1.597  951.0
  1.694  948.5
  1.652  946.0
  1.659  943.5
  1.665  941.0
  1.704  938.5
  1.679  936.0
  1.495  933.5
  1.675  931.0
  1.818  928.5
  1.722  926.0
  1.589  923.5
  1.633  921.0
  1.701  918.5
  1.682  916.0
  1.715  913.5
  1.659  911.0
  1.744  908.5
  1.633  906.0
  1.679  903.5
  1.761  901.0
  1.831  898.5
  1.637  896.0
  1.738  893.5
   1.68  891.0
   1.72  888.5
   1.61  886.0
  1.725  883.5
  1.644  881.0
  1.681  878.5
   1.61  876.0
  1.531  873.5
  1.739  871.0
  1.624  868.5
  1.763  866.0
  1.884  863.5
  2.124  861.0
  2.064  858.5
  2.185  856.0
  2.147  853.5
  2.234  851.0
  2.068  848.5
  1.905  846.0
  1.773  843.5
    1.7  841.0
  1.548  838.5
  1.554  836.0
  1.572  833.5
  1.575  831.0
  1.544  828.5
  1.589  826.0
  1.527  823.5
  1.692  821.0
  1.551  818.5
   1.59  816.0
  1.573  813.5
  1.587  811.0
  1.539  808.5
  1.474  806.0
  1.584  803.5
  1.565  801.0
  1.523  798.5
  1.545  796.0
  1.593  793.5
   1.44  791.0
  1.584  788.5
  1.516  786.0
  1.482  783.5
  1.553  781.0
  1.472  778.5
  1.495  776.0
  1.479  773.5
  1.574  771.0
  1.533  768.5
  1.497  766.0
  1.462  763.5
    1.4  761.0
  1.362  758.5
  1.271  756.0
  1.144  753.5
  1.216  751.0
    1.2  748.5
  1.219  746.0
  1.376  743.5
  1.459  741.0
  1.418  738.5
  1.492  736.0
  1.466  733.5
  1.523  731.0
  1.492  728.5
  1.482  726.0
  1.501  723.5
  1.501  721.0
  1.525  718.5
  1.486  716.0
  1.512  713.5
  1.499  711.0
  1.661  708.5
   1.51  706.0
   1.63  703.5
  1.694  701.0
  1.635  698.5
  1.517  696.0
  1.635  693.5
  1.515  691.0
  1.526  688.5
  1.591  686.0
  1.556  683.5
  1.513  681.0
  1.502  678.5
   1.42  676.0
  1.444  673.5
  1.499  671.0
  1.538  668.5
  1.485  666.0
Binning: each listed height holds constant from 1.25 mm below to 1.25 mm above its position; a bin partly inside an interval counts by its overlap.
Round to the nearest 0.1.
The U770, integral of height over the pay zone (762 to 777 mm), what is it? 22.6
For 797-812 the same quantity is 23.2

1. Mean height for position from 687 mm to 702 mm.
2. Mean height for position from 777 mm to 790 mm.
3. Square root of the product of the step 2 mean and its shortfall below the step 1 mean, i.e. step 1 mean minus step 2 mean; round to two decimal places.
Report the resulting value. 0.32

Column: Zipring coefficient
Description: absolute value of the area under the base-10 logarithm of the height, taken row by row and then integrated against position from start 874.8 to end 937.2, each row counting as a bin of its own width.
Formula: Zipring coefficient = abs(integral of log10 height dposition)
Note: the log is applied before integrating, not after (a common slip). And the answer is 14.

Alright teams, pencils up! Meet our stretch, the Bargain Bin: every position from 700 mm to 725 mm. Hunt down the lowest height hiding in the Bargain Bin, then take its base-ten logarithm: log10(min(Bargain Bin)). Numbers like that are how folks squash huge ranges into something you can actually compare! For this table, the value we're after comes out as 0.172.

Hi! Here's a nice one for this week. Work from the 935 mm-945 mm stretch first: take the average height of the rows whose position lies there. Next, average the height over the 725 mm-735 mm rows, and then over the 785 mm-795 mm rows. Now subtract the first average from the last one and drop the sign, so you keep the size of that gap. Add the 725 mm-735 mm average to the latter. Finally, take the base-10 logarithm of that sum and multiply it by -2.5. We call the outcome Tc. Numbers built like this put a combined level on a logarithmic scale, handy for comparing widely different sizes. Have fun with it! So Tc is -0.533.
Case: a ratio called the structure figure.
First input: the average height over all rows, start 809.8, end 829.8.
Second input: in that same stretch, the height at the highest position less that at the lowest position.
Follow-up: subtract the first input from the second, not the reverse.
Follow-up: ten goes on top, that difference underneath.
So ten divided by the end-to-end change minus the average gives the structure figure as -6.16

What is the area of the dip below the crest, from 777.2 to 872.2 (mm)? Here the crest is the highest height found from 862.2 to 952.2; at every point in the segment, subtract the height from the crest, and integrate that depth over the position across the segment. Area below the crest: 19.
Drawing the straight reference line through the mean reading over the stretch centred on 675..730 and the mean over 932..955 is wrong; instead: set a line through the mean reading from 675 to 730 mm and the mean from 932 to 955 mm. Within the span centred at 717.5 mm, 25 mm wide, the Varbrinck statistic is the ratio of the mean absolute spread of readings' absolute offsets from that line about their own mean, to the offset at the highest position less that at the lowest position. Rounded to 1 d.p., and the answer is 0.7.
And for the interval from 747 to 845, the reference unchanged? -0.4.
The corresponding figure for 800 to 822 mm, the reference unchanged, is 0.4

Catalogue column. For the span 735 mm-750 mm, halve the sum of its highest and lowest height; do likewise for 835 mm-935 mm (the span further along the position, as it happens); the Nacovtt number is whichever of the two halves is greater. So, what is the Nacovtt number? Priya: 1.86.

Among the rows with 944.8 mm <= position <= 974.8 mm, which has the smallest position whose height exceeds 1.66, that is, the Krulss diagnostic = 948.5 mm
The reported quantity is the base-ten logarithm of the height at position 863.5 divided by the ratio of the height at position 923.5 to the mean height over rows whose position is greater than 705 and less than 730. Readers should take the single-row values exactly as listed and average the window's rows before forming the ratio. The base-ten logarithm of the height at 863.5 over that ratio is 0.255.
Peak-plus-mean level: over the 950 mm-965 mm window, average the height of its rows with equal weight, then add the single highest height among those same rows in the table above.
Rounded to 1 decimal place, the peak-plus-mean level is 3.6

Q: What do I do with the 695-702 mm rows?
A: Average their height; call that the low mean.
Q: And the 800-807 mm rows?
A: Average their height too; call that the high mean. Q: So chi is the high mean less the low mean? -0.07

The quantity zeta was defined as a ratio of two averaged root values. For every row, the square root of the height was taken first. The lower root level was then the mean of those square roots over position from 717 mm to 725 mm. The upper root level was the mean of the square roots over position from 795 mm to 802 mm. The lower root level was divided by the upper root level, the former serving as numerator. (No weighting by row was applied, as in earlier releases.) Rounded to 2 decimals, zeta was 0.99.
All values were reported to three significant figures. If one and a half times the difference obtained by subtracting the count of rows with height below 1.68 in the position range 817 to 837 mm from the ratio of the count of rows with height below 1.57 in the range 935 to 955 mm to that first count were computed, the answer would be -10.5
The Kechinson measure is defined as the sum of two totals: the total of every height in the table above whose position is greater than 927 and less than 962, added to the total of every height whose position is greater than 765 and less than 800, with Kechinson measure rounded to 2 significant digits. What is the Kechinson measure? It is 45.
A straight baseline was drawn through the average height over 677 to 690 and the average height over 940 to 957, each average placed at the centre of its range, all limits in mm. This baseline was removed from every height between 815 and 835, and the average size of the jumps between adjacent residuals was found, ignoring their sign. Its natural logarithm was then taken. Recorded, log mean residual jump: -2.7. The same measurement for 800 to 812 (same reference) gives -2.8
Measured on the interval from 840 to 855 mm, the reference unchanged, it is -2.1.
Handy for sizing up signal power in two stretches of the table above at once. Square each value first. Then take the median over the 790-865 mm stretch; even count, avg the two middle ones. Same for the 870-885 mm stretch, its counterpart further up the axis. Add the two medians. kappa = 5.28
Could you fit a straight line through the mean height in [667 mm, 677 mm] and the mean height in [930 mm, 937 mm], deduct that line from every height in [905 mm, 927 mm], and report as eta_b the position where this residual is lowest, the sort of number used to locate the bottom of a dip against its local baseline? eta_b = 923.5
